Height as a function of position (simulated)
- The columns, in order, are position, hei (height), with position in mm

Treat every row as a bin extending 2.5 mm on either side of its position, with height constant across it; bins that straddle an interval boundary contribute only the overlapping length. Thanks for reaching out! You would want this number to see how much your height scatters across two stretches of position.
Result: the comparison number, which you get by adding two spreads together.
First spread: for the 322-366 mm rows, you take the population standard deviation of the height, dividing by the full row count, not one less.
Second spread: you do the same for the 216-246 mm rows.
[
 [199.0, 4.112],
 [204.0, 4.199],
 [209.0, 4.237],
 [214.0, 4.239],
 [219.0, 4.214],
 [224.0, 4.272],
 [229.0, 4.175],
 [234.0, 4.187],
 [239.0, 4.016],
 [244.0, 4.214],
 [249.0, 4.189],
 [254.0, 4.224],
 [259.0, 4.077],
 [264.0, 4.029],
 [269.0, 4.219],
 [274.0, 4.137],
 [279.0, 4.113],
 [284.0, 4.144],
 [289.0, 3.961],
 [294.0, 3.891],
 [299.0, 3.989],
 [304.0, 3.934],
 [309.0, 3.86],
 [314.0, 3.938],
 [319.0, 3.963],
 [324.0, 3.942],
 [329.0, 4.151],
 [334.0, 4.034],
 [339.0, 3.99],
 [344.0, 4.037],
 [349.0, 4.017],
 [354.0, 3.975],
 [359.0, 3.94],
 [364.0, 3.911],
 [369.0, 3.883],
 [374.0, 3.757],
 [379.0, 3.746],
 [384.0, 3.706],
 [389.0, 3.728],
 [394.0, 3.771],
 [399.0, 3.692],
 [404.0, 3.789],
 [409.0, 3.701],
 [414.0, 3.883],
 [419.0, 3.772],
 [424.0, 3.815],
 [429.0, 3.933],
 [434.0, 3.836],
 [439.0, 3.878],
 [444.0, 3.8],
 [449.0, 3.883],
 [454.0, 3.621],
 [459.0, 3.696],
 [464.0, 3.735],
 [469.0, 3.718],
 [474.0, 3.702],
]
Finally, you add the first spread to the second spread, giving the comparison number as 0.15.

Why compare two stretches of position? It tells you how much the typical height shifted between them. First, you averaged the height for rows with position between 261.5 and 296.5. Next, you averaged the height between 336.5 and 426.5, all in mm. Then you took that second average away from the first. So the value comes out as 0.23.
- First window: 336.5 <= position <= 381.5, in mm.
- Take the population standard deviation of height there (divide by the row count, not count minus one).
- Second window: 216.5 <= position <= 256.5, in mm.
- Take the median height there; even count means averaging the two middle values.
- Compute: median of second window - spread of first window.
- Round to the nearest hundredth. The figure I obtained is 4.10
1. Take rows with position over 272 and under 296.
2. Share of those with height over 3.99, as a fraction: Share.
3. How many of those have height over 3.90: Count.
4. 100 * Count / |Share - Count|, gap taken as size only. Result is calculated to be 118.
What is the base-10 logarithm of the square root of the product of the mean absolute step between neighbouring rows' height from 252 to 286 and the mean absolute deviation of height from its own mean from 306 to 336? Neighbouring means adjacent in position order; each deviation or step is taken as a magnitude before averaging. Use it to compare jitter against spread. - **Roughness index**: -1.10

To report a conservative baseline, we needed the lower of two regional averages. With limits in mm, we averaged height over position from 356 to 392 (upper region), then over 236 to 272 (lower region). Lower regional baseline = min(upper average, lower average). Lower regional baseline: 3.81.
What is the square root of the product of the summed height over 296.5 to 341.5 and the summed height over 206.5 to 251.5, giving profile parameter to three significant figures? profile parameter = 36.8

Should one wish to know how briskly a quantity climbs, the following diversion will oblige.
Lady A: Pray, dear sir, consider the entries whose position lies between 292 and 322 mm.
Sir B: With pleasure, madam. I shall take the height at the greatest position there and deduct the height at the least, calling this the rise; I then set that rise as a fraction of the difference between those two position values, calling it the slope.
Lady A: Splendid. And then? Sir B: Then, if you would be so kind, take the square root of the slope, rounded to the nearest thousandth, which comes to 0.054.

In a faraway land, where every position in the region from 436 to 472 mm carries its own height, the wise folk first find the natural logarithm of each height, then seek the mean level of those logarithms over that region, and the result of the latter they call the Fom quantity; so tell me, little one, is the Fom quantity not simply 1.32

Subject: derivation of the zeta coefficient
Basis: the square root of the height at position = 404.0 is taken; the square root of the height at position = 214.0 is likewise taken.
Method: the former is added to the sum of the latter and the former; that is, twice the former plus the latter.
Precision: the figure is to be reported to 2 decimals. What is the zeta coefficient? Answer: 5.95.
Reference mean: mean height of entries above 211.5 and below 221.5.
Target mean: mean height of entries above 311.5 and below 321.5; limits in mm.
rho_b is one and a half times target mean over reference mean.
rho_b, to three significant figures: 1.40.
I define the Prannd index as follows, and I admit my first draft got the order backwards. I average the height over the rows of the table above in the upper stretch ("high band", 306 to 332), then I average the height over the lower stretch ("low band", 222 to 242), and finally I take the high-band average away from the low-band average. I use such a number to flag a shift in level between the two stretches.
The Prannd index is 0.19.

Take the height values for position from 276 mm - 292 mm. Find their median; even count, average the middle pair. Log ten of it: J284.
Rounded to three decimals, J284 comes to 0.614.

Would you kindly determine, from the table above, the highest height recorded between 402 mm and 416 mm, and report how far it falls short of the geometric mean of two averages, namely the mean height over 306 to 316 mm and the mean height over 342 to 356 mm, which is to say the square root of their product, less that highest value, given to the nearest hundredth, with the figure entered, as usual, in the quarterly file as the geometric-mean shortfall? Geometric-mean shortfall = 0.07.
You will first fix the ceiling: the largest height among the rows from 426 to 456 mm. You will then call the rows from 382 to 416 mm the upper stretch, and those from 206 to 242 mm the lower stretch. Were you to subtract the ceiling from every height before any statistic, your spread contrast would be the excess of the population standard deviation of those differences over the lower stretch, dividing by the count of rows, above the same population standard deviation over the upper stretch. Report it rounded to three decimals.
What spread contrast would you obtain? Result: 0.015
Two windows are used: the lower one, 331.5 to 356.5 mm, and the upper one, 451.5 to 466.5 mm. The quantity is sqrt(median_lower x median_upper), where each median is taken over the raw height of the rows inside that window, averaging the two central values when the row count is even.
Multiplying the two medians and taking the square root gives 3.85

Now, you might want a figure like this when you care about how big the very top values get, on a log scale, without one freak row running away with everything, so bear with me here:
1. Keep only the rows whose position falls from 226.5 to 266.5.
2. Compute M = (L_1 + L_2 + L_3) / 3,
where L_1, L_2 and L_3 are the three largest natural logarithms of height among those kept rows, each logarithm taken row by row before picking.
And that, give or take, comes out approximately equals 1.44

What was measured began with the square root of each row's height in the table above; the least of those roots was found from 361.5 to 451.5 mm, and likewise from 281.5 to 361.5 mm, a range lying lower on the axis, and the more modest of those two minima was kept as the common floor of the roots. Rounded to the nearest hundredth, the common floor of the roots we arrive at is 1.92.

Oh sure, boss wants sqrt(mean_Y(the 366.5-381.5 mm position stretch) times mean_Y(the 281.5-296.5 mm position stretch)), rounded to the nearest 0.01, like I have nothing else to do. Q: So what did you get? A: 3.90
